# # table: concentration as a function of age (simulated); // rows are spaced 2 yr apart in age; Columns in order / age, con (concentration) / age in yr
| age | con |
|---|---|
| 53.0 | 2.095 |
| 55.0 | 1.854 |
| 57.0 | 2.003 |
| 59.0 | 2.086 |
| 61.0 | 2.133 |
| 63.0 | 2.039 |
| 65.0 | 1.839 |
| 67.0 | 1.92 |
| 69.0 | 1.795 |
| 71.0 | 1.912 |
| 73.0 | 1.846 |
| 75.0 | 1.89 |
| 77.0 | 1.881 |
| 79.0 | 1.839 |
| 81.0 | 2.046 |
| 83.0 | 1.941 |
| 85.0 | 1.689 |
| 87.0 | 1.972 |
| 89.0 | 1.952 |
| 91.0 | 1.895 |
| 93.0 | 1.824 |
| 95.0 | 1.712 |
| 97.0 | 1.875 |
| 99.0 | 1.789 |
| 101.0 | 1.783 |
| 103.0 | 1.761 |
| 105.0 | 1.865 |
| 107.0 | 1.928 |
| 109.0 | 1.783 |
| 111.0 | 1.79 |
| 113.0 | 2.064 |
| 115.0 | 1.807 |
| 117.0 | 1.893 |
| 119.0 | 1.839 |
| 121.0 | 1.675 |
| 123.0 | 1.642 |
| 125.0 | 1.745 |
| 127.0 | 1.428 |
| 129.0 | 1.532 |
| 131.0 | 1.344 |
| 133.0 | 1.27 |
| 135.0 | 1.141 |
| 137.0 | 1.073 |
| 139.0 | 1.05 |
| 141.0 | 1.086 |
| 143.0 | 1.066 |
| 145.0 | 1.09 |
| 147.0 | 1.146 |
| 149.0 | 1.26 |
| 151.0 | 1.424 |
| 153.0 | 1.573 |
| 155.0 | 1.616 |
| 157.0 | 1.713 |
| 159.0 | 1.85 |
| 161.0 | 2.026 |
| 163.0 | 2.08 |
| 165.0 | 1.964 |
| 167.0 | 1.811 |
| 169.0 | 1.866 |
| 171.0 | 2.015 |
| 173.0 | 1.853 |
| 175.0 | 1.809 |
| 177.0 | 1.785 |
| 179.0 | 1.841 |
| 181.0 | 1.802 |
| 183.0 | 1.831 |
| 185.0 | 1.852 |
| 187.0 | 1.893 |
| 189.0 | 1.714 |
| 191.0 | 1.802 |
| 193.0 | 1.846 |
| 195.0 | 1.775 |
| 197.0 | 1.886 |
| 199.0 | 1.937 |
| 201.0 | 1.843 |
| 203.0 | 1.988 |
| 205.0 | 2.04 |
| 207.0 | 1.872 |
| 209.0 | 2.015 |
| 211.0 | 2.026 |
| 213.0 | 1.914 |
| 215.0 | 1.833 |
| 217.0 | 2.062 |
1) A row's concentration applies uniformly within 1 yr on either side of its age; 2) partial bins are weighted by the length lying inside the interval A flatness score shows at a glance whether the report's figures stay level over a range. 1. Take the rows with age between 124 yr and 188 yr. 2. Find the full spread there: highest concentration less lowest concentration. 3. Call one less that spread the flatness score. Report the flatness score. 0.0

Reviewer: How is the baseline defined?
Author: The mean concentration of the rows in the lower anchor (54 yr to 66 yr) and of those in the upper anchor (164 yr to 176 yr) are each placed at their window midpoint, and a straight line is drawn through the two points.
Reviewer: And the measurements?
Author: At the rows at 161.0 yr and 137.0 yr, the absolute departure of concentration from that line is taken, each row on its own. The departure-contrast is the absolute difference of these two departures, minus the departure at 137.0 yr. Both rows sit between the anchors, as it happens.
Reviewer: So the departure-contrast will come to -0.13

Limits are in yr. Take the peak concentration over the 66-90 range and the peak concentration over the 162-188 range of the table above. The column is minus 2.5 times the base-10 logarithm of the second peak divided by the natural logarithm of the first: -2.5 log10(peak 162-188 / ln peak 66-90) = -1.16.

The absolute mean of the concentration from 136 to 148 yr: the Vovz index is 1.09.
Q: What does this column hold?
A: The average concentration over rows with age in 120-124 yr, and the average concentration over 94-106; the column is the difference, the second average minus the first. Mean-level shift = 0.139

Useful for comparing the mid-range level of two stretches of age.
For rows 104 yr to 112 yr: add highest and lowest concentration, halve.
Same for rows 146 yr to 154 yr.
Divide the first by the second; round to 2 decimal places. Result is 1.36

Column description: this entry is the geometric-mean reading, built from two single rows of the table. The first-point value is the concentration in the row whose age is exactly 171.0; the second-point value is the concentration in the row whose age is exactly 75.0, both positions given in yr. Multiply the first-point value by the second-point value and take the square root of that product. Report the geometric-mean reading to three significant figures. 1.95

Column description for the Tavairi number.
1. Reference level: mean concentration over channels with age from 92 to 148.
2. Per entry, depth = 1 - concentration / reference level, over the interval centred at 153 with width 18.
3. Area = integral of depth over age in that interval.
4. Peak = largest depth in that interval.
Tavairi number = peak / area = 0.541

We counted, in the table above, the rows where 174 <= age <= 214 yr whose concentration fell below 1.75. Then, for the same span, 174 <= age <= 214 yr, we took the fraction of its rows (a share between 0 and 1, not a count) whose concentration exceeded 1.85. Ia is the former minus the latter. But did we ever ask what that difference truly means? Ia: 0.5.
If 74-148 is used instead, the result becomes 15.7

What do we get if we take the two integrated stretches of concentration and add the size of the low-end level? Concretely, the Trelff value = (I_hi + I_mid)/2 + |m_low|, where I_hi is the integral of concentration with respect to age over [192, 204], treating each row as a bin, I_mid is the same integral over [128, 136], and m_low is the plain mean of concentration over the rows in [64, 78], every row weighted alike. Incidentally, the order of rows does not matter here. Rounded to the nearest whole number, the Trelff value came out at 18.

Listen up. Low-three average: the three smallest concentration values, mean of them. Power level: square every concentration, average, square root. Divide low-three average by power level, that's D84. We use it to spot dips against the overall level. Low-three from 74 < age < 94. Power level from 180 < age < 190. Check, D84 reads 0.98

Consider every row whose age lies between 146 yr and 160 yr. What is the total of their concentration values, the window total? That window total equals 10.6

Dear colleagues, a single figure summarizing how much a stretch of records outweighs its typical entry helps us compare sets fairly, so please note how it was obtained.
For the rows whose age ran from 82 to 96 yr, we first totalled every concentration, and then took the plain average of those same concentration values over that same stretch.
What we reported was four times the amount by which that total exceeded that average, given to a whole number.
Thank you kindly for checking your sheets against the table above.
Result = 45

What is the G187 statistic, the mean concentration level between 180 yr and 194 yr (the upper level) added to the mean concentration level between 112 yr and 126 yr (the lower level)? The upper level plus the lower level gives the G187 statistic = 3.63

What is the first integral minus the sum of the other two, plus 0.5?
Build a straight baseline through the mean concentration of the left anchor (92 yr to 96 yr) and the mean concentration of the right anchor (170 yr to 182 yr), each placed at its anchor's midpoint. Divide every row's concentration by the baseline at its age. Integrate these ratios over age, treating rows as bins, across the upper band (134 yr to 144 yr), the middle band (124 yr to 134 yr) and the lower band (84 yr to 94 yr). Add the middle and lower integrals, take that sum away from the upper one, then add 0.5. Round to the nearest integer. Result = -12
